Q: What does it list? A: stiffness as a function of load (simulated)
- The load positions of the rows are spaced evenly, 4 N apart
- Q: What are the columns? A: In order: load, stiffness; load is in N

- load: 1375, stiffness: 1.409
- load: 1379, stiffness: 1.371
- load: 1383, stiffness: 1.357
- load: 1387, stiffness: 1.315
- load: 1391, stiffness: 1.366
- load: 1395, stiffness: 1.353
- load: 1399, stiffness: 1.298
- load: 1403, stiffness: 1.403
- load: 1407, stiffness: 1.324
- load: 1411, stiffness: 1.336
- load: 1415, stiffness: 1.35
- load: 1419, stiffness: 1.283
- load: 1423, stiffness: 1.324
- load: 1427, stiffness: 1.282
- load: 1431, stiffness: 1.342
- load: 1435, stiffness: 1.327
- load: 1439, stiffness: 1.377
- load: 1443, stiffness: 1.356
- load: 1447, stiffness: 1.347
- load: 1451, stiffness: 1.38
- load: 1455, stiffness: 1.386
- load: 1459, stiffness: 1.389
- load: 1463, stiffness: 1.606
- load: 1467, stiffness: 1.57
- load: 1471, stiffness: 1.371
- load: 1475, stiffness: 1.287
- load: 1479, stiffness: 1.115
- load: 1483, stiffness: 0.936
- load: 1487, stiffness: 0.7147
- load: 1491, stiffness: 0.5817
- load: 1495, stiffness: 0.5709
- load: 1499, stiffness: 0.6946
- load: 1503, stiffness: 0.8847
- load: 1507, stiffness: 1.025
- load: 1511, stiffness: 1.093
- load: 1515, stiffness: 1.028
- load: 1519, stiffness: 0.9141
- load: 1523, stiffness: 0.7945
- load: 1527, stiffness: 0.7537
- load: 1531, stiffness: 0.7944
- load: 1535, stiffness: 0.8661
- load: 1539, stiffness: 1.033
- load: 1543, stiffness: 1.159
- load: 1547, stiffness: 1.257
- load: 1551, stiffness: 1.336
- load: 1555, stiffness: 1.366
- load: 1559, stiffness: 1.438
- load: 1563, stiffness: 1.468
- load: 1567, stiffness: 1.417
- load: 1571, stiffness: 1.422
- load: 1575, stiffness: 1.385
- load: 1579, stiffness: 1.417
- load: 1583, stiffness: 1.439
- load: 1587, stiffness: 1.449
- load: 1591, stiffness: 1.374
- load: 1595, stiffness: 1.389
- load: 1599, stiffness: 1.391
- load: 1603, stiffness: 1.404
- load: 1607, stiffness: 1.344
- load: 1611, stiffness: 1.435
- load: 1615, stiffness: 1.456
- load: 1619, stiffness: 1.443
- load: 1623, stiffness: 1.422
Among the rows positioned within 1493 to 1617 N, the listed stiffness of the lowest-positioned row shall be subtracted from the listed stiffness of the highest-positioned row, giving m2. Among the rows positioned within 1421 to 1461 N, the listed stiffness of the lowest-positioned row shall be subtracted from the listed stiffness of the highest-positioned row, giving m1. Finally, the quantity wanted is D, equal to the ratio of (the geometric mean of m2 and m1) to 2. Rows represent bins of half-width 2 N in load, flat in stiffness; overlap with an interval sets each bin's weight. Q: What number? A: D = 0.12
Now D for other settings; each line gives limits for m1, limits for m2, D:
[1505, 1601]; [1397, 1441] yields 0.09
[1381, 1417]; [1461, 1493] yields 0.04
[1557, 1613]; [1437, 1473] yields 0.00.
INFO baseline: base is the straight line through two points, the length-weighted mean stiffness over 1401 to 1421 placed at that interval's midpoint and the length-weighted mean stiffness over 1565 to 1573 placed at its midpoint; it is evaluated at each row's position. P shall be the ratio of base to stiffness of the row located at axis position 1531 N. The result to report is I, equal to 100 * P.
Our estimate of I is 176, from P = 1.76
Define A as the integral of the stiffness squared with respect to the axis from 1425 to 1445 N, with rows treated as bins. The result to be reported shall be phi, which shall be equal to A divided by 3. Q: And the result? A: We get 12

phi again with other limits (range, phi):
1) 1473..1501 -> 7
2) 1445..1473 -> 19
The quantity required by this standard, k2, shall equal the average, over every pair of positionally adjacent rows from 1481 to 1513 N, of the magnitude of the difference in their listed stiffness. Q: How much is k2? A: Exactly 0.127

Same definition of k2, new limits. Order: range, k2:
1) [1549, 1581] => 0.037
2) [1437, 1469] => 0.046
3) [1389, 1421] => 0.049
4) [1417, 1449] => 0.034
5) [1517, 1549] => 0.095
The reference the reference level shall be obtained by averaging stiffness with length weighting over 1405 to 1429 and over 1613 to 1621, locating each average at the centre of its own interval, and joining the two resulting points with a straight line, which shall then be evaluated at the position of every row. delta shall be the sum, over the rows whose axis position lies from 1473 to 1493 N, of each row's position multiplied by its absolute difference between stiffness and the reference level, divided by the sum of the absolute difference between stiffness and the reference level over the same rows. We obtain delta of 1486.4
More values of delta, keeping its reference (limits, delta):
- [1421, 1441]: 1432.7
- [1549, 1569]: 1556.4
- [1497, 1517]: 1505.4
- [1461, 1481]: 1470.1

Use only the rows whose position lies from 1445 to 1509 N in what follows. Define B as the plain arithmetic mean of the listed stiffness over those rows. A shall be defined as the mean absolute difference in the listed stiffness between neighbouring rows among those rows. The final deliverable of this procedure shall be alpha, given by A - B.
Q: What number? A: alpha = -1.0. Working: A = 0.12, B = 1.1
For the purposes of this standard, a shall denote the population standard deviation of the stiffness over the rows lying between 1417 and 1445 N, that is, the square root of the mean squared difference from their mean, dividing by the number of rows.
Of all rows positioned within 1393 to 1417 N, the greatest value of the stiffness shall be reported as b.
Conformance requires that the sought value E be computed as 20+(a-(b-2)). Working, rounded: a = 0.033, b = 1.403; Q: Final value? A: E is 20.6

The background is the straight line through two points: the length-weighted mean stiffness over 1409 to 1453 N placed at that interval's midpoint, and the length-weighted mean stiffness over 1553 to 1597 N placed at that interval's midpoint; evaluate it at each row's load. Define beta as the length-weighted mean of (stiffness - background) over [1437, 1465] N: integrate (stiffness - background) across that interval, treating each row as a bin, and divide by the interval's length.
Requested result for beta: 0.1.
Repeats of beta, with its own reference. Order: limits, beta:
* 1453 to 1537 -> -0.4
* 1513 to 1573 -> -0.3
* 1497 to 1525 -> -0.5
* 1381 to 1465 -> 0.0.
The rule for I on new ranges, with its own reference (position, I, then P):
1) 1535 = 162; 1.62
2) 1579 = 101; 1.01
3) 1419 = 105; 1.05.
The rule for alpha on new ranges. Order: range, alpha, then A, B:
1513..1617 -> -1.2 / 0.06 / 1.3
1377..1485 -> -1.3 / 0.06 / 1.3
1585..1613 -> -1.4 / 0.04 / 1.4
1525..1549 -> -0.9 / 0.10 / 1.0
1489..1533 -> -0.7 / 0.09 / 0.8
